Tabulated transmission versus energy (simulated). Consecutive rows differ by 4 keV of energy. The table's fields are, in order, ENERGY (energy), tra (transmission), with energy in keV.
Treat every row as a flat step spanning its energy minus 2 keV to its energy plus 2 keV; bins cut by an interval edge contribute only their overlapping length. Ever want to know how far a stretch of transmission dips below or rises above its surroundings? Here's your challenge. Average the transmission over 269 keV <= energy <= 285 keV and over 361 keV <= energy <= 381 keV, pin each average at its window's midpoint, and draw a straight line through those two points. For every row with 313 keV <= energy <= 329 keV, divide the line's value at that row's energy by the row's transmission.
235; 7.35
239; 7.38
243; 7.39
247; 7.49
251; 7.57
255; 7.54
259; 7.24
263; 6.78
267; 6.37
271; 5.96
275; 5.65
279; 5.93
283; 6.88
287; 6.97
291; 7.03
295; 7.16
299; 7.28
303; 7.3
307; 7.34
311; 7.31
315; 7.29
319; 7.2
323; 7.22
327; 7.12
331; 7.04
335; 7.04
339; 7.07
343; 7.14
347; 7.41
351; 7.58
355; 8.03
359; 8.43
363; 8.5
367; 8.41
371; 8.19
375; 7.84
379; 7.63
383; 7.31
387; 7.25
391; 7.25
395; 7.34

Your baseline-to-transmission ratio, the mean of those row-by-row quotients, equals 0.98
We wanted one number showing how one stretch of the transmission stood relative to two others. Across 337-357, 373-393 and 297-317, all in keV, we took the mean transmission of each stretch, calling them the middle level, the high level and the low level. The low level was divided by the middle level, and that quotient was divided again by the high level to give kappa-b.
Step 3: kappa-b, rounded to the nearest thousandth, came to 0.132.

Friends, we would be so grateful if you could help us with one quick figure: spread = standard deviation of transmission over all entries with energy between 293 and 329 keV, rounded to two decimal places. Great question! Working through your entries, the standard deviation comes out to 0.07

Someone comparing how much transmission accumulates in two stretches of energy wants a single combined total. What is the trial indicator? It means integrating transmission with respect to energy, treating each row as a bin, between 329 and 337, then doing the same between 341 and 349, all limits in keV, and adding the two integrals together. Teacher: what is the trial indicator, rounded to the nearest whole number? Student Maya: 115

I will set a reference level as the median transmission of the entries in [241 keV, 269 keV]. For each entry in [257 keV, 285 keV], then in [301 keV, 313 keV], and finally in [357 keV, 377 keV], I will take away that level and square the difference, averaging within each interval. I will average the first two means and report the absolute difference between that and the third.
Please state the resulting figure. 0.20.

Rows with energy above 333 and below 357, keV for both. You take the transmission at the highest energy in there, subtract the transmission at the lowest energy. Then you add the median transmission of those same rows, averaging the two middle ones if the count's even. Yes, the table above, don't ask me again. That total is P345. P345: 8.3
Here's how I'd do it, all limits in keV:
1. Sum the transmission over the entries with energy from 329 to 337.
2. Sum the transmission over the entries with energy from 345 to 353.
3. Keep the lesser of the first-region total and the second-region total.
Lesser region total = 14.1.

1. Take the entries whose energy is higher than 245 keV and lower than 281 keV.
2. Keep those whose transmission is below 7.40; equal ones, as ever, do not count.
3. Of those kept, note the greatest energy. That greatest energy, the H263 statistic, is 279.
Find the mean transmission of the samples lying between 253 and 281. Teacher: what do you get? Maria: 6.5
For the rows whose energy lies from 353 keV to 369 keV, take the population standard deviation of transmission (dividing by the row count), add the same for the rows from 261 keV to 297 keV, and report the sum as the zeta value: 0.71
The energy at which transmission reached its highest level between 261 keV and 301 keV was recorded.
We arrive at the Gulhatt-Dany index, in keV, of 299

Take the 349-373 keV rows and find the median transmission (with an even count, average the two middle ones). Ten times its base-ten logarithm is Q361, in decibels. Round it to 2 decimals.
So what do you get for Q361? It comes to 9.19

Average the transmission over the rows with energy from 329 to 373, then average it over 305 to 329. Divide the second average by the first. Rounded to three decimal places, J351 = 0.940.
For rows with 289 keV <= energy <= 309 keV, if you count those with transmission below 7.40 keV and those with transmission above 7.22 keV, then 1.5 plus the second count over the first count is 2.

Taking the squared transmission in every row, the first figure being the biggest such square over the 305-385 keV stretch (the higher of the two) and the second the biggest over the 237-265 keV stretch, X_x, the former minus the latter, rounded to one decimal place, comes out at 14.9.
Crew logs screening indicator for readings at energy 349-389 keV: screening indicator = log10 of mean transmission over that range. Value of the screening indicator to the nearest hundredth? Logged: 0.90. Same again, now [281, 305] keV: 0.85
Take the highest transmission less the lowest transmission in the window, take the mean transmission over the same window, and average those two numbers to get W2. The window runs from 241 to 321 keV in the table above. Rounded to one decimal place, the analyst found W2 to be 4.5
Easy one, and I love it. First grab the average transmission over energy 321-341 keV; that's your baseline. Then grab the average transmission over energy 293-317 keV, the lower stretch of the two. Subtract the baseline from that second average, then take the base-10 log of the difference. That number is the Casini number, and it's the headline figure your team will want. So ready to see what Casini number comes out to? -0.74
